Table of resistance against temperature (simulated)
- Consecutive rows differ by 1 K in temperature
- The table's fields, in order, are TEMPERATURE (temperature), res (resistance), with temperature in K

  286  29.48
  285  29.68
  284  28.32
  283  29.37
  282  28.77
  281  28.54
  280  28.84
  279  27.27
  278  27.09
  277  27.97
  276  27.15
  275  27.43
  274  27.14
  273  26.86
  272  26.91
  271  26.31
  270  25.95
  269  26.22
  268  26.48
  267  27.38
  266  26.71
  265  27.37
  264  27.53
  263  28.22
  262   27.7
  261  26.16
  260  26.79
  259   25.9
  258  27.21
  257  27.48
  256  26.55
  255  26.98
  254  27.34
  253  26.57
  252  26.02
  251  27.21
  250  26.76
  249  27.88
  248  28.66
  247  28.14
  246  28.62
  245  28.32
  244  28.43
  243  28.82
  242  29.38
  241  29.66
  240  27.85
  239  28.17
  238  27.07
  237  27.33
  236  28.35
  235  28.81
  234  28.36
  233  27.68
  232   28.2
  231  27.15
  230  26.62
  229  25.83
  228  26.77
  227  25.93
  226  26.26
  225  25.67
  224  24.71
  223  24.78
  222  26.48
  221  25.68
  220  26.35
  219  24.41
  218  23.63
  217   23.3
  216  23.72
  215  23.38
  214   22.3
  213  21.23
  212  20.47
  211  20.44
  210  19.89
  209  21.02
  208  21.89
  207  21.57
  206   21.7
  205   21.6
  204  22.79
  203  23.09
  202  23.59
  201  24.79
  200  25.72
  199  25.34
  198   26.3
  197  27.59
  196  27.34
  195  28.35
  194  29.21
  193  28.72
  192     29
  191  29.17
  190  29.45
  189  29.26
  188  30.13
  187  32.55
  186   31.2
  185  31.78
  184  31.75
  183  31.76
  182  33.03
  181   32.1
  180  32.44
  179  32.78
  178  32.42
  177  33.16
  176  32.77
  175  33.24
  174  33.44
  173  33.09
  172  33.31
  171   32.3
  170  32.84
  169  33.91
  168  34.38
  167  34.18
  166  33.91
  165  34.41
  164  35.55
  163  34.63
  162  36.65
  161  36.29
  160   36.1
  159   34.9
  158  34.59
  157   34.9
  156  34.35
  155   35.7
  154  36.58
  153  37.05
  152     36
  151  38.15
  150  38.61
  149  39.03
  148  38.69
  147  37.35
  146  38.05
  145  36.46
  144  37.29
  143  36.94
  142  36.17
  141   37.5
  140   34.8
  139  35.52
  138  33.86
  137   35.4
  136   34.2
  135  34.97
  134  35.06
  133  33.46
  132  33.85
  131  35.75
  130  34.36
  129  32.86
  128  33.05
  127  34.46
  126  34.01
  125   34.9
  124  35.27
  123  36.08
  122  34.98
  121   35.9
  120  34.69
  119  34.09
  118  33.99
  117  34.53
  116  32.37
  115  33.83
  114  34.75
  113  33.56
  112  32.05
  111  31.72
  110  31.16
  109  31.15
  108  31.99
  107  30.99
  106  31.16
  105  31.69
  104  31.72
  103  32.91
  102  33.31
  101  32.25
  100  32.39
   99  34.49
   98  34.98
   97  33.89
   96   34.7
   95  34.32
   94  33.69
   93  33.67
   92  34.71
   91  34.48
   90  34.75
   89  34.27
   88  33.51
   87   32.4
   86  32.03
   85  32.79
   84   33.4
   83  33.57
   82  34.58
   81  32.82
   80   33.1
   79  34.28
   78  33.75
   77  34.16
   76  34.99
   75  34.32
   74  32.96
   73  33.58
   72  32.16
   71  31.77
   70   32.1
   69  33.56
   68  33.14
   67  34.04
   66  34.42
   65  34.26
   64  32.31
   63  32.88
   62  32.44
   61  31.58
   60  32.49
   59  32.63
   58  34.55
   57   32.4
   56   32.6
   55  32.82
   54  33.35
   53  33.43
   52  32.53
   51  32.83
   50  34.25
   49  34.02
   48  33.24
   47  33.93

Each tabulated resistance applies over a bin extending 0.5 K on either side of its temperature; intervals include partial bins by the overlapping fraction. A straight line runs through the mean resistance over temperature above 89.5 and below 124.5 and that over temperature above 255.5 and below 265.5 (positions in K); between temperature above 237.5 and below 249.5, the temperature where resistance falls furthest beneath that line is 238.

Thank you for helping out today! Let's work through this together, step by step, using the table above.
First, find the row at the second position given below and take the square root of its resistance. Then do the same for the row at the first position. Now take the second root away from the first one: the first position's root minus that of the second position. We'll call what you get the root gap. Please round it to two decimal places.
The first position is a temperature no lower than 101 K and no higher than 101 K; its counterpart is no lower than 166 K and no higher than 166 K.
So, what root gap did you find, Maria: -0.14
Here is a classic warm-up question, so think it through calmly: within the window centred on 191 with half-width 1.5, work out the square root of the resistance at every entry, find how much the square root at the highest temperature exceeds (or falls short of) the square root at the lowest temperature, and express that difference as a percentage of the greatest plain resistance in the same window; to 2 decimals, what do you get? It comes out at -0.14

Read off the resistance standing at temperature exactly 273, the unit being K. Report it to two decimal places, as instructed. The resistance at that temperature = 26.86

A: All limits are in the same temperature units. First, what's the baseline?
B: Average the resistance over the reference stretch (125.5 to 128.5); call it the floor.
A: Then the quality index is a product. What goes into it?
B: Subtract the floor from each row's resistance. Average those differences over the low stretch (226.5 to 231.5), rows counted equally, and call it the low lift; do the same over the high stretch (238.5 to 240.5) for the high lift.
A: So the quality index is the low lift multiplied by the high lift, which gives 43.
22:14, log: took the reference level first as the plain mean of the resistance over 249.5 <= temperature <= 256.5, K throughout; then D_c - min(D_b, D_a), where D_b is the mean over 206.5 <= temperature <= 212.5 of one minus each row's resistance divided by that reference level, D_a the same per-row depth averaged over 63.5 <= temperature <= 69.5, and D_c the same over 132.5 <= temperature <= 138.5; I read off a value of -0.032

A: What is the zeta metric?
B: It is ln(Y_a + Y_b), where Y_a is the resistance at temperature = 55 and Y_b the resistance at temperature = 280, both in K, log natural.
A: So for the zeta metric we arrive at 4.12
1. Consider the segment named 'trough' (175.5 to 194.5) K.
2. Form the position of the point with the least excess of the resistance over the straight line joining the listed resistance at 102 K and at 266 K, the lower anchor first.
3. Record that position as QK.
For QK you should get 193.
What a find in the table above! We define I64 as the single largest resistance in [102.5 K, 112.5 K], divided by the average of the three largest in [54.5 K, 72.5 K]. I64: 0.96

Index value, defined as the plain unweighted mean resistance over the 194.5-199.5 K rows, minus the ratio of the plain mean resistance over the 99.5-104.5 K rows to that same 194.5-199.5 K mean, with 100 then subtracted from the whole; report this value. -74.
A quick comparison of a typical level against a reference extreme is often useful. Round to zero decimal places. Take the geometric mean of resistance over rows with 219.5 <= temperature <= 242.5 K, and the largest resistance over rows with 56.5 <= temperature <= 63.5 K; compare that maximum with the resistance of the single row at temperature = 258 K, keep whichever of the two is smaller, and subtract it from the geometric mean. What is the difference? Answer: 0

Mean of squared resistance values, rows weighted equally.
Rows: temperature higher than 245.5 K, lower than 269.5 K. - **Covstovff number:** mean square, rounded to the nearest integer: 738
